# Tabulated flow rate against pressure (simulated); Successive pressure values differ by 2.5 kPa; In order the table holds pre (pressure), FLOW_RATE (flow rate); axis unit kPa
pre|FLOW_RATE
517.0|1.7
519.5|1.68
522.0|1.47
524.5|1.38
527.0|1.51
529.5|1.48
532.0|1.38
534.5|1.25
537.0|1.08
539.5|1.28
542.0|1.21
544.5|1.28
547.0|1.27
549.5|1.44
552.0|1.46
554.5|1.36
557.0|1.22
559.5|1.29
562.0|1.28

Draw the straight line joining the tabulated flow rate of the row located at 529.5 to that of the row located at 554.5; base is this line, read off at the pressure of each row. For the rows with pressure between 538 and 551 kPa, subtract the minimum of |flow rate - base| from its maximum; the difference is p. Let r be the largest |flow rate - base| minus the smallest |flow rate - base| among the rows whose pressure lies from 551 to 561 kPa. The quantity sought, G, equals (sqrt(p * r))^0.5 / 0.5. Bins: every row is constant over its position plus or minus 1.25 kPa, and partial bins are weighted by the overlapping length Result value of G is 0.749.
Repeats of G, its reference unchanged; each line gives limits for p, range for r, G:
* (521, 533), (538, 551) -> 0.743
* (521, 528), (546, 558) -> 0.683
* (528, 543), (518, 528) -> 0.940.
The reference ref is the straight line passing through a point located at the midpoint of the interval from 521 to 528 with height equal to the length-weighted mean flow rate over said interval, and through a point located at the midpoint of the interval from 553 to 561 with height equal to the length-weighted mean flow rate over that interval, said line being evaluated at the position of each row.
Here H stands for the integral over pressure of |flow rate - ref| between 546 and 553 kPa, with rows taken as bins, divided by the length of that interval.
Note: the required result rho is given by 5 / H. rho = 46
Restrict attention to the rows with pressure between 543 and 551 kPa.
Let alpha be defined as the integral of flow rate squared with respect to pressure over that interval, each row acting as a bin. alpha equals 14.2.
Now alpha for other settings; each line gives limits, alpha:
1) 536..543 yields 10.0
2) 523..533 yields 20.8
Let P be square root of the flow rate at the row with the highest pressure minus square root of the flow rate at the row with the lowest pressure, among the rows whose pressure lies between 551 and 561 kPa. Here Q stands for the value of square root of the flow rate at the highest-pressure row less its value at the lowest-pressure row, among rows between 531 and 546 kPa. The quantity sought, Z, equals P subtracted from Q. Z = 0.03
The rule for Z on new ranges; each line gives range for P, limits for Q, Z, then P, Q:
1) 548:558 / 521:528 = 0.11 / -0.095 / 0.016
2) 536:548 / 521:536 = -0.18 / 0.088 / -0.094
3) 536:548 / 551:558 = -0.19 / 0.088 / -0.104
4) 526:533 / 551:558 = -0.05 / -0.054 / -0.104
